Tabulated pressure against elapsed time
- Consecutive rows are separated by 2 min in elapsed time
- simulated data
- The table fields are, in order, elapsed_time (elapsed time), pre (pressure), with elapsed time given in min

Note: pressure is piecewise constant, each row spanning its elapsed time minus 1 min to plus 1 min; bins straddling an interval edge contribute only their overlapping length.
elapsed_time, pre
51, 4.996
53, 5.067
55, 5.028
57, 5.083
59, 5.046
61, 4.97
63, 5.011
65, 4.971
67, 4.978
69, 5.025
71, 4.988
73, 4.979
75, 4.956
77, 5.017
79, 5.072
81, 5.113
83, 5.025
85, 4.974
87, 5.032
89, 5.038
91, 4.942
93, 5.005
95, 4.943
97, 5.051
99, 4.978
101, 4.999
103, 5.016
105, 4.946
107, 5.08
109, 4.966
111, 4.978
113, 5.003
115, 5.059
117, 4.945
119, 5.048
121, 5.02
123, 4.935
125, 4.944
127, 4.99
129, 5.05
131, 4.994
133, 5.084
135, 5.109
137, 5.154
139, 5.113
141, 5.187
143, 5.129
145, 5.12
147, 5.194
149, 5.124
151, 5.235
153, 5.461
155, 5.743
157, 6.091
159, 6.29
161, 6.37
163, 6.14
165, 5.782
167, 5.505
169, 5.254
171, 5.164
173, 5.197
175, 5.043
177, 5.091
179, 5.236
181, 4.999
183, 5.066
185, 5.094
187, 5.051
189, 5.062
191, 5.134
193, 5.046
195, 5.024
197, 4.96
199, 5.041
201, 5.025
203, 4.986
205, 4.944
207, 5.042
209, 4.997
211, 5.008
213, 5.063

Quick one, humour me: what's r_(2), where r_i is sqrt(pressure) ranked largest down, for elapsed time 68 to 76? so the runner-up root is 2.23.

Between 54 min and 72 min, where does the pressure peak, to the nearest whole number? 57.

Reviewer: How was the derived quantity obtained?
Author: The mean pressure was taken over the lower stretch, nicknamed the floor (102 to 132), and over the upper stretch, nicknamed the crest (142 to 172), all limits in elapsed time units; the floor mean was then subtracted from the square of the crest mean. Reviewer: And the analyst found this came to 26.1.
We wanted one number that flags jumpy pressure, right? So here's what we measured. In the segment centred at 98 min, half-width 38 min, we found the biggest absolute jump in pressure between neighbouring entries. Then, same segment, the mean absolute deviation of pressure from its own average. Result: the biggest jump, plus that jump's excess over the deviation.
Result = 0.23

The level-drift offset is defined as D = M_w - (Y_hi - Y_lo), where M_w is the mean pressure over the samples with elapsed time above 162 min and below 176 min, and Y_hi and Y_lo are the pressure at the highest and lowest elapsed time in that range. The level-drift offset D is 6.54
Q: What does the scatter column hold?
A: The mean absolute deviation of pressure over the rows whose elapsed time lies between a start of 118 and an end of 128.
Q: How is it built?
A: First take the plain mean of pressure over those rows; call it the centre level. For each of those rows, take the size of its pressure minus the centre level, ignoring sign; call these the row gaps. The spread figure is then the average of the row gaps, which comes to 0.038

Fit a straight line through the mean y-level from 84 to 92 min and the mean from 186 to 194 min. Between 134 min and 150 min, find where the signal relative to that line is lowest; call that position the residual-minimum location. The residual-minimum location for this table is 135 min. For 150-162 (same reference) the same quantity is 151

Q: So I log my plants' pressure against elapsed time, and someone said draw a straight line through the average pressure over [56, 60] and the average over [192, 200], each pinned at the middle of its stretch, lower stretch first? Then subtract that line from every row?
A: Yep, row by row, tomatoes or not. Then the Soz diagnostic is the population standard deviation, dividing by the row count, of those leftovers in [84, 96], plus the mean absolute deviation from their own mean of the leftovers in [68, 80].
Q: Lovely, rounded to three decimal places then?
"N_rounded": 0.071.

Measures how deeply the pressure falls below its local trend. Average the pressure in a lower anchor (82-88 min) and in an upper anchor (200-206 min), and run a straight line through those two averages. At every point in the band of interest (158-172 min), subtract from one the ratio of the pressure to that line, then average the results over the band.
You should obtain -0.16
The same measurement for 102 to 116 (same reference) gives 0.00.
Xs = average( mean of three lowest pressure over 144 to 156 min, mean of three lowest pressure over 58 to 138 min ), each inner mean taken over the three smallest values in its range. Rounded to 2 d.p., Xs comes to 5.04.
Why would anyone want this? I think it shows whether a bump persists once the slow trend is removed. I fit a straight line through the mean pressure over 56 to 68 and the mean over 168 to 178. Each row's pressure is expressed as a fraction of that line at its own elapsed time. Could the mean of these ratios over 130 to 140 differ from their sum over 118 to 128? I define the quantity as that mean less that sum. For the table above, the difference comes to -3.90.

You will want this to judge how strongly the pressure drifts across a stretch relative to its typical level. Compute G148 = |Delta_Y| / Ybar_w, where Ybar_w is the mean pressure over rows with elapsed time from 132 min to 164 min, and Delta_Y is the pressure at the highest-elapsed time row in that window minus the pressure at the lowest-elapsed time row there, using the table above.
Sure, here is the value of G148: 0.193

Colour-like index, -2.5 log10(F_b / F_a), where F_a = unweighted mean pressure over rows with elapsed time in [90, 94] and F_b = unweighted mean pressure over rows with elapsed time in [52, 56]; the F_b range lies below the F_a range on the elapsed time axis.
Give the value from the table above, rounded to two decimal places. -0.02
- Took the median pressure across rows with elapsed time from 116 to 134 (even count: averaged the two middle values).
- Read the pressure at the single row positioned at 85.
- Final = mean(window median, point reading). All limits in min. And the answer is 4.98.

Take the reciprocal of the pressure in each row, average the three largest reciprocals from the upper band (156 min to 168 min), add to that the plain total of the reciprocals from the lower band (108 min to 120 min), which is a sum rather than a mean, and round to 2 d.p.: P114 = 1.37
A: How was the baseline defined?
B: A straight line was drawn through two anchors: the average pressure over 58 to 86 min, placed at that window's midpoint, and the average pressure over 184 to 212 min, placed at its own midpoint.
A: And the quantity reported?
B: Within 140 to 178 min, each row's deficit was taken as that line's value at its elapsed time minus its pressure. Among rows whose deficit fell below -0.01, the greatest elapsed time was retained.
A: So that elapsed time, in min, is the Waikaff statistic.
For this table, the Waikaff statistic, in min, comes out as 177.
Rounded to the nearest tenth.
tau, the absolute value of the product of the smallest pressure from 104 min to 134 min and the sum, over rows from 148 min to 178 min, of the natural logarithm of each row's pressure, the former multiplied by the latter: 126.8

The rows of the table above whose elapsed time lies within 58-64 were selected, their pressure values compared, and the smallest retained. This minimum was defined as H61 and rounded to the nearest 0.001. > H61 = 4.970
